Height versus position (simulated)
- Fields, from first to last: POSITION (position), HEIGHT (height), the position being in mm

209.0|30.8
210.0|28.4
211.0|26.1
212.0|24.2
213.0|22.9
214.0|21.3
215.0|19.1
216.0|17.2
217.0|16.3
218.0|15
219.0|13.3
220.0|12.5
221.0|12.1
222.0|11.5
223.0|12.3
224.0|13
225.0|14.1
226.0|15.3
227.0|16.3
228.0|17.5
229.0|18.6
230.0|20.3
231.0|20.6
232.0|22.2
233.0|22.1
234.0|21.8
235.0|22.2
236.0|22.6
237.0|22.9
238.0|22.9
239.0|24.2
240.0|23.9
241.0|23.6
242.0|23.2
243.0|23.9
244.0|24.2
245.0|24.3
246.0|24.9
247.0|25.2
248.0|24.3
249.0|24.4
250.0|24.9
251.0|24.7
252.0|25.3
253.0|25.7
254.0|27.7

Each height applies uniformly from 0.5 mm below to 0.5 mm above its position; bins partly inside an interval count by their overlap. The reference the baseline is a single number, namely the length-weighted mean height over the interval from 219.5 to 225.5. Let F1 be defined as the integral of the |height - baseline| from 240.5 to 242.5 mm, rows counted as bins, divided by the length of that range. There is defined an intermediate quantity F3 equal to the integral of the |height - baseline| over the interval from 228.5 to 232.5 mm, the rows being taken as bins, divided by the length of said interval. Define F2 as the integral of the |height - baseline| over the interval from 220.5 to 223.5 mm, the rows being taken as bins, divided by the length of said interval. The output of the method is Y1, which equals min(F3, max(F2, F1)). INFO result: 8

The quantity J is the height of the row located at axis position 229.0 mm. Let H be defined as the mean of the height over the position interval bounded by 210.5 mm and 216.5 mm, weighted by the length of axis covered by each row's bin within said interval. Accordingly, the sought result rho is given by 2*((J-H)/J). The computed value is -0.34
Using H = 22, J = 18.6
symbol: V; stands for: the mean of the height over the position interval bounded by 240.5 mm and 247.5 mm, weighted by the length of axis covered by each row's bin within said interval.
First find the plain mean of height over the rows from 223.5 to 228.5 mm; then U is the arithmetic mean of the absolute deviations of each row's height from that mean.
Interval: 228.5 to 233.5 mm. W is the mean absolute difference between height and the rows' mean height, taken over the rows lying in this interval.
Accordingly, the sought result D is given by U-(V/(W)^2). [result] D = -18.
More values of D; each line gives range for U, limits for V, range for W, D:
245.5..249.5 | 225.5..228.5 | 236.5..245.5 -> -74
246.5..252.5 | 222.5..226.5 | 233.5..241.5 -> -31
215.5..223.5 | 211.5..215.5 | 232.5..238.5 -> -147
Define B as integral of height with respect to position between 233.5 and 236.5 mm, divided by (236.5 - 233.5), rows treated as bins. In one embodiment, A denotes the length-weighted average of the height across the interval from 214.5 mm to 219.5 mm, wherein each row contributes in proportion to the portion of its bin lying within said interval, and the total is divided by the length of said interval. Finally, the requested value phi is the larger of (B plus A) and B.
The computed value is 38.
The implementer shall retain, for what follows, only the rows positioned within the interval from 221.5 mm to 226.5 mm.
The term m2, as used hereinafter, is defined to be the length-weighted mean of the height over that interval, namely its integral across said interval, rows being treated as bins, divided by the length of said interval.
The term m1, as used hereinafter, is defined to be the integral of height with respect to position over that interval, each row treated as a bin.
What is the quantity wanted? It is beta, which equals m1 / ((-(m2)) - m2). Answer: -2.5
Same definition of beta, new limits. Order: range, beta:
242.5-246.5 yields -2.0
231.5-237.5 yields -3.0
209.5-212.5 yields -1.5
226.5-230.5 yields -2.0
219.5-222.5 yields -1.5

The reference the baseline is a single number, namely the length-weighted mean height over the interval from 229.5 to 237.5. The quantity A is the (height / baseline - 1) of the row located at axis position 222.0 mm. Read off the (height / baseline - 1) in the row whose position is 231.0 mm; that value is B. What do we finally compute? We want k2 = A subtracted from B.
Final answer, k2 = 0.42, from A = -0.47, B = -0.1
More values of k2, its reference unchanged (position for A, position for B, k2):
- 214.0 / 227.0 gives -0.23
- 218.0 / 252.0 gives 0.47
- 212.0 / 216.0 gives -0.32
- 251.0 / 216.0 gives -0.34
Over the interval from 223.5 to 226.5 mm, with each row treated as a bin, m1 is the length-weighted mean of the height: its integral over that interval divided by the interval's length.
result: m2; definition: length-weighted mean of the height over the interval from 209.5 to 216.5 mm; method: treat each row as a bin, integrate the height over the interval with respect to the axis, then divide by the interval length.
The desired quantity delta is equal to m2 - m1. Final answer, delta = 9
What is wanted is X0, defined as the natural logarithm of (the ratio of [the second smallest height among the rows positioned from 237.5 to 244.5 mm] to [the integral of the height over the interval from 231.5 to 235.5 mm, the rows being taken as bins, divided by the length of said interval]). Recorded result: 0.0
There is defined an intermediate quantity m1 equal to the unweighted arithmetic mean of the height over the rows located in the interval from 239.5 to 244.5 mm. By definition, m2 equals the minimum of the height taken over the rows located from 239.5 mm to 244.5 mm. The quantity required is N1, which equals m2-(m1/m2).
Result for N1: 22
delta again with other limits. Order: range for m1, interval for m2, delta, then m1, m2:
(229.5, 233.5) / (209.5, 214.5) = 3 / 21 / 24.6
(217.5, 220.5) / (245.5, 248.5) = 11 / 14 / 24.8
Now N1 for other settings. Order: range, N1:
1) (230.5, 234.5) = 20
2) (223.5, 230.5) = 12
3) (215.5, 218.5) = 14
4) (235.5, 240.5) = 22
